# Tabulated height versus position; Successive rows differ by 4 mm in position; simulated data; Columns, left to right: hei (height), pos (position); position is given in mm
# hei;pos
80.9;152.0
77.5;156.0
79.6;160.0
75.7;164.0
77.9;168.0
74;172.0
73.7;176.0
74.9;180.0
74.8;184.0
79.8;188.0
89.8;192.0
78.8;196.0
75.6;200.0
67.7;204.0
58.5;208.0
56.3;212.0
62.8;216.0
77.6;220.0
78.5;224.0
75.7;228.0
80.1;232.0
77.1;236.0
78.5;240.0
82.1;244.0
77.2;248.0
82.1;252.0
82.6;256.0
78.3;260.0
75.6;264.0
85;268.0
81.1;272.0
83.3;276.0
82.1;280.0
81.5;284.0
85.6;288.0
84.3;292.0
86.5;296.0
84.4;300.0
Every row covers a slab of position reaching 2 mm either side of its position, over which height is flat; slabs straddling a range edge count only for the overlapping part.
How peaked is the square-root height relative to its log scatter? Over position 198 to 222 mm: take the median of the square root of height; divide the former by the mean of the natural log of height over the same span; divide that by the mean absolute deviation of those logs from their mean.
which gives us 18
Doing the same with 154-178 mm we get 80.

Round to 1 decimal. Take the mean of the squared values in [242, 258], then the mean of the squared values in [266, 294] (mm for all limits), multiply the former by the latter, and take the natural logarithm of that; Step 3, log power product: 17.6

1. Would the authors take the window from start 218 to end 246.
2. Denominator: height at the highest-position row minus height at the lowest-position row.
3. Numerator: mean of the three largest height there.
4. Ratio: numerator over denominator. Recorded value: 18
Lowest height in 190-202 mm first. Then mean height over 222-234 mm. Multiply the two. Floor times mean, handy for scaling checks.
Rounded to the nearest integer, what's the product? 5904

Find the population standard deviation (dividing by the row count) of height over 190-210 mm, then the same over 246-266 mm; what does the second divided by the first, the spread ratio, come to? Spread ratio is 0.3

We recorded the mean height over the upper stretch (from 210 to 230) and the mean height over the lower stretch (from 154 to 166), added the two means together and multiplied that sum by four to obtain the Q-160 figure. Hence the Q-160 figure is 591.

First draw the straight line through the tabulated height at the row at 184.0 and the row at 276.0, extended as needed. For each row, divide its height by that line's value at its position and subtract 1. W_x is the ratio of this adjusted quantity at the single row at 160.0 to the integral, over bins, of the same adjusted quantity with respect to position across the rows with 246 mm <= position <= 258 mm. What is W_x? -1.4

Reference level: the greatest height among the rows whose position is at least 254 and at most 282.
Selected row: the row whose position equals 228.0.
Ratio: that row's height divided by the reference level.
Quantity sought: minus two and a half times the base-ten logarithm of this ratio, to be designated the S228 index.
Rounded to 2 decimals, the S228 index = 0.13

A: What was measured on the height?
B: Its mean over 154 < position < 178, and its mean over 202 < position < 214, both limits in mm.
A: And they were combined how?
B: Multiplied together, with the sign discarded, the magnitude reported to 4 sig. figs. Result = 4648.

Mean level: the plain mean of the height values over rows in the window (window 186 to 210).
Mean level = 75.0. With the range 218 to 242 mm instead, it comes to 77.9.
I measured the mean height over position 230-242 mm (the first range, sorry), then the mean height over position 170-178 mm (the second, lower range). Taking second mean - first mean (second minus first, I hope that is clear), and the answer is -5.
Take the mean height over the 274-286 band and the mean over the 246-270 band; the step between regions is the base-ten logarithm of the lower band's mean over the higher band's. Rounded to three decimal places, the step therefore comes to -0.012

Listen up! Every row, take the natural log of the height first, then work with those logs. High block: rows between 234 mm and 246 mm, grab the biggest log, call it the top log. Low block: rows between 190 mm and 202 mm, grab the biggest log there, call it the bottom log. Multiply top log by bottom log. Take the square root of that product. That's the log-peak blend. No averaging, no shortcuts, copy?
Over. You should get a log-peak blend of 4.45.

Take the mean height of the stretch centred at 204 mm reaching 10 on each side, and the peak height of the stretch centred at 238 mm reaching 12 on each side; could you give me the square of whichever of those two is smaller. 4540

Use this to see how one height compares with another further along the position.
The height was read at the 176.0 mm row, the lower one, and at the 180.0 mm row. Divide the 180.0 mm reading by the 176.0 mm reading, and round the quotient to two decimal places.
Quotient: 1.02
